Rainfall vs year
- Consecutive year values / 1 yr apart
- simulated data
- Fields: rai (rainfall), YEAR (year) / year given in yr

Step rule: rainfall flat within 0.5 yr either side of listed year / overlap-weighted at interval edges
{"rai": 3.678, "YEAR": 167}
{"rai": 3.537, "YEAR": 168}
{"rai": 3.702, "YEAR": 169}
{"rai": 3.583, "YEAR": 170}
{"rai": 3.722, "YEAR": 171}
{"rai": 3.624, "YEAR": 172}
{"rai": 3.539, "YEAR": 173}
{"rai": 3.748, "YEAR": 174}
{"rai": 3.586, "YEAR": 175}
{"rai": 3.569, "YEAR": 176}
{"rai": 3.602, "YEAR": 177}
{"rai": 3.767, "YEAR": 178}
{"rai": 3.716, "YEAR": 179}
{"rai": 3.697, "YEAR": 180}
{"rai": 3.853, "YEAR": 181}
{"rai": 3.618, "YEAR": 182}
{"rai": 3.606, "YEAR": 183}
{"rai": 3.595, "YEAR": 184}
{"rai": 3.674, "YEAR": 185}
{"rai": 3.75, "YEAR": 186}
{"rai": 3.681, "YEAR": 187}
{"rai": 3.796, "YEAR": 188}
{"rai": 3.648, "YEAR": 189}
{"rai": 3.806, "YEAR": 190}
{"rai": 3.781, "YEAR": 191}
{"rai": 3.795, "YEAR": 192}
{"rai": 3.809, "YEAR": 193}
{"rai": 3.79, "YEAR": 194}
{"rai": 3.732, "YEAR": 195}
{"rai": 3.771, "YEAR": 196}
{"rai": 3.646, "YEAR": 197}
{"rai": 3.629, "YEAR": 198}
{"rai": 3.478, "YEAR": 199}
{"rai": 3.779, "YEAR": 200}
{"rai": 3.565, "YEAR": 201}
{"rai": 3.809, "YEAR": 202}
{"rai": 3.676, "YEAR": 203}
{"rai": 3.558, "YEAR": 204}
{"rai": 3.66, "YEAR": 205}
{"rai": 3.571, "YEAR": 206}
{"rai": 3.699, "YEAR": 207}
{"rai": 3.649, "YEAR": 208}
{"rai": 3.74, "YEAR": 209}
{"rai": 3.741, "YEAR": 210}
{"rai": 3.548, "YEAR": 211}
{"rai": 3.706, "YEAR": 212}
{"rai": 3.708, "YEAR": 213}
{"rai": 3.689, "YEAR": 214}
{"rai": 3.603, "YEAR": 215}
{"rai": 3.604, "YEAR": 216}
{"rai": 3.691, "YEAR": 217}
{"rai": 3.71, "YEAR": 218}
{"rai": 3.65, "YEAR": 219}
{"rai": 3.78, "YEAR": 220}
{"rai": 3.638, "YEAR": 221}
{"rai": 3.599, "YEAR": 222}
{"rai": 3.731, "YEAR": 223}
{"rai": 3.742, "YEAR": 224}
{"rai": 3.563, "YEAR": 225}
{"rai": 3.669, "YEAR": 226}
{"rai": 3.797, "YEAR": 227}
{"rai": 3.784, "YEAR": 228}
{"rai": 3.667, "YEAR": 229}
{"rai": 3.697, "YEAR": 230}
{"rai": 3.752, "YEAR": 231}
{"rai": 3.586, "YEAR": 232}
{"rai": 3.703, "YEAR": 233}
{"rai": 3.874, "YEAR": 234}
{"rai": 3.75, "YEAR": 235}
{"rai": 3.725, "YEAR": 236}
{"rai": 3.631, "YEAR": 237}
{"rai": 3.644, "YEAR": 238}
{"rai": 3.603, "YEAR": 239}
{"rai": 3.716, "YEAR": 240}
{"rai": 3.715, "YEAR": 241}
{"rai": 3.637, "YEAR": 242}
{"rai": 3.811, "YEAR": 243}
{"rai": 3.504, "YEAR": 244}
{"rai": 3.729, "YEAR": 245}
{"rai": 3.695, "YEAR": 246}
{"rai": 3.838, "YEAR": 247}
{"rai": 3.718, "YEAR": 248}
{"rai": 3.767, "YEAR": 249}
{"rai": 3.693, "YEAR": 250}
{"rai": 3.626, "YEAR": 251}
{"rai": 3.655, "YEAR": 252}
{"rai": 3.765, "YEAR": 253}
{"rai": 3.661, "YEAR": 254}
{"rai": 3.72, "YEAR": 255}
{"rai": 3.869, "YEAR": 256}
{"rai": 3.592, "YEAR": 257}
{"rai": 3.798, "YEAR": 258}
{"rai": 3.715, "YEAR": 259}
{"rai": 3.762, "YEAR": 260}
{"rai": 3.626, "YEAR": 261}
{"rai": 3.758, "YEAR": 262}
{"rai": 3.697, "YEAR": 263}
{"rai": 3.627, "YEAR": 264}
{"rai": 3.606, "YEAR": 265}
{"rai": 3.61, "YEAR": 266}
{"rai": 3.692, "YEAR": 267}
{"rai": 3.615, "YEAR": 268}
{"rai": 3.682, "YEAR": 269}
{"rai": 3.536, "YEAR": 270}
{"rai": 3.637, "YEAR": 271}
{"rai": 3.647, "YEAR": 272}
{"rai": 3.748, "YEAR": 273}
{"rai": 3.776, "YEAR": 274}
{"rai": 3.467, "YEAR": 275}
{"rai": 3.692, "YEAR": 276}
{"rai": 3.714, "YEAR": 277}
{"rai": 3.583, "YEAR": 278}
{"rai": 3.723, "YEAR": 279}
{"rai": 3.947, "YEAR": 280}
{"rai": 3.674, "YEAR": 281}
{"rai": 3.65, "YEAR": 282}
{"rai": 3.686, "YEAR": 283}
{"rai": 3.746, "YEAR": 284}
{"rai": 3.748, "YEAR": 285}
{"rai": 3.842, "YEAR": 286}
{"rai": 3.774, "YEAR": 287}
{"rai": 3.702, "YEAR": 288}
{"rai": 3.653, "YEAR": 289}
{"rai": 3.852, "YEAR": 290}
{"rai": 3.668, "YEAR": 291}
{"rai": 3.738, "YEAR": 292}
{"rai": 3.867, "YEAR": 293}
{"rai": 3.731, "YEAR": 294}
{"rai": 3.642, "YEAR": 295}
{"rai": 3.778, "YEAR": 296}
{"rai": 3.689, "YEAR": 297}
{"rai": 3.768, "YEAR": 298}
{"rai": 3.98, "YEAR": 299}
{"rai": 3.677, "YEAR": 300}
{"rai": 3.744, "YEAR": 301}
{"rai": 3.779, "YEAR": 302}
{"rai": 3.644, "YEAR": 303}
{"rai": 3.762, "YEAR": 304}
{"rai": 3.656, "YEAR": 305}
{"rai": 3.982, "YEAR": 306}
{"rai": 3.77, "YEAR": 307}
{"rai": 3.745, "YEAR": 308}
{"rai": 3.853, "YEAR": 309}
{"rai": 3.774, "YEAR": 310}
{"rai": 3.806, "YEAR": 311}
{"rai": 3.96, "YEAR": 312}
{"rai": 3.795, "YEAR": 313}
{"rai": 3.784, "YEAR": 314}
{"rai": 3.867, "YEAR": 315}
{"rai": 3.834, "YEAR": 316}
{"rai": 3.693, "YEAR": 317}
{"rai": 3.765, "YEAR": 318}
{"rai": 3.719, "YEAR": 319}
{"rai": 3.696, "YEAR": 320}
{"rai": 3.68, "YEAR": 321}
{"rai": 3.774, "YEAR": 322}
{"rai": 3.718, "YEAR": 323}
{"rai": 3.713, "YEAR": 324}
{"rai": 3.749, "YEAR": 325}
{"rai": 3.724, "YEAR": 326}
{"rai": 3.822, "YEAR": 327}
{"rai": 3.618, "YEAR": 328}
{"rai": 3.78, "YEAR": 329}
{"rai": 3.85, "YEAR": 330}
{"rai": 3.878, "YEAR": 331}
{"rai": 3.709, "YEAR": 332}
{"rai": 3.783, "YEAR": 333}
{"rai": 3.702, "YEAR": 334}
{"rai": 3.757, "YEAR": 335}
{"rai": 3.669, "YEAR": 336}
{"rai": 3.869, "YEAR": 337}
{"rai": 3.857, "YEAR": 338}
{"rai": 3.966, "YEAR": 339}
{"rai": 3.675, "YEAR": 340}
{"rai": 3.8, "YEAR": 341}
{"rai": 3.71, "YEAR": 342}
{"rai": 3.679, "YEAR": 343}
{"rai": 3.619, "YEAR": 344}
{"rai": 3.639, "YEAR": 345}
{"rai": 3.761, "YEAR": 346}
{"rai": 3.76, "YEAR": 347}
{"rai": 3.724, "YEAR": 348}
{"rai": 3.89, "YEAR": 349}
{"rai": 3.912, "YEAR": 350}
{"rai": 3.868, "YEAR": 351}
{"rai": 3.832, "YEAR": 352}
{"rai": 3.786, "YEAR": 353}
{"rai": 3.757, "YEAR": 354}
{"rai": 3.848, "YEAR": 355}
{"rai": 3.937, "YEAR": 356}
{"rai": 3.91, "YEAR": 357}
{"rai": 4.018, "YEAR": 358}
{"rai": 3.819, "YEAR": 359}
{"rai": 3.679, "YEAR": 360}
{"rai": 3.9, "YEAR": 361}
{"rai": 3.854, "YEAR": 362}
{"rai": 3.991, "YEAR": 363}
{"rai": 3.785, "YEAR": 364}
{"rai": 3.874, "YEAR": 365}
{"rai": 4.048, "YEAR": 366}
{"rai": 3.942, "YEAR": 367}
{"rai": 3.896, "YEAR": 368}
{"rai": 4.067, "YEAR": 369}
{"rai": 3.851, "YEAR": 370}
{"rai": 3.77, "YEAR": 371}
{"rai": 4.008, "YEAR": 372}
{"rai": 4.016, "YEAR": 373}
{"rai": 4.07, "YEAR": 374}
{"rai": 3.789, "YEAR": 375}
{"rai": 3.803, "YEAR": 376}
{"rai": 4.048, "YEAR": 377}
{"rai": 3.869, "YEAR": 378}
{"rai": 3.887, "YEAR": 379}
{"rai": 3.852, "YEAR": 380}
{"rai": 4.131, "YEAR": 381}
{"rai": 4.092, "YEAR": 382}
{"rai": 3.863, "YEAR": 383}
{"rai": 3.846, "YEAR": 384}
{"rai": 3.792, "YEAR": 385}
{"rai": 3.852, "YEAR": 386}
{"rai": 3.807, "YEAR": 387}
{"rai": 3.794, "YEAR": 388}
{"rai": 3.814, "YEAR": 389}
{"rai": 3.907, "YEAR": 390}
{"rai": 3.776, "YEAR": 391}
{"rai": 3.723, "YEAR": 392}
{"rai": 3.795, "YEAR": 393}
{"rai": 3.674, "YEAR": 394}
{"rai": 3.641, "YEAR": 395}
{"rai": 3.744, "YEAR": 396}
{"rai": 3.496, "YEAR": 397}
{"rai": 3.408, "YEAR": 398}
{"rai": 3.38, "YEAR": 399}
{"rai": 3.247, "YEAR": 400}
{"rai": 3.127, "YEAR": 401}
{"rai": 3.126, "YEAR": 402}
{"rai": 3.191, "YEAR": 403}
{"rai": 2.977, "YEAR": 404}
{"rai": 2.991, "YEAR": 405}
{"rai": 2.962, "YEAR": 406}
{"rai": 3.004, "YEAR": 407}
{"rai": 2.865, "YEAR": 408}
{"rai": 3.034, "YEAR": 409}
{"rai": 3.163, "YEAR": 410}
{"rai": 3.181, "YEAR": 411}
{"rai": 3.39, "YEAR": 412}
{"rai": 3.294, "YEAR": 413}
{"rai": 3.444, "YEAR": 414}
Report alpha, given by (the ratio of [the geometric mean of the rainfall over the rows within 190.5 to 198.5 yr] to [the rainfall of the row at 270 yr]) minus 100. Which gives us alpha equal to -98.9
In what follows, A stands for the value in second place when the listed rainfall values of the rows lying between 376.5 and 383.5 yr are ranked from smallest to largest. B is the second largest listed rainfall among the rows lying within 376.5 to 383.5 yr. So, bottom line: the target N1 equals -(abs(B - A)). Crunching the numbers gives -0.23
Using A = 3.863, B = 4.092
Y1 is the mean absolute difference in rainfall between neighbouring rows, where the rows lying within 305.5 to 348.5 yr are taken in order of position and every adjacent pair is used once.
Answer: 0.084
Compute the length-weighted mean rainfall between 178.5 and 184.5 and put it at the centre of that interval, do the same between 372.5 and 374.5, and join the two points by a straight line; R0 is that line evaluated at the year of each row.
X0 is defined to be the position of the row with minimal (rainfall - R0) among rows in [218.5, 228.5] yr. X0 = 225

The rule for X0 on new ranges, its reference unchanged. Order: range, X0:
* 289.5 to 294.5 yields 291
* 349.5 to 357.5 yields 354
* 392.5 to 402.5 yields 402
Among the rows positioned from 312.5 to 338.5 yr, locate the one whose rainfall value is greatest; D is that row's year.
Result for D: 331 yr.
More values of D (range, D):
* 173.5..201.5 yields 181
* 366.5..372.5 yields 369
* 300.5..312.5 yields 306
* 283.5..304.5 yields 299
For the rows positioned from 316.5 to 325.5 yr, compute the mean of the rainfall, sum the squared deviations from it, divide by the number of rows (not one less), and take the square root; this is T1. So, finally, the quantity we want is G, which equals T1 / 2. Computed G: 0.016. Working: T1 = 0.03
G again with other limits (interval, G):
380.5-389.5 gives 0.061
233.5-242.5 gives 0.039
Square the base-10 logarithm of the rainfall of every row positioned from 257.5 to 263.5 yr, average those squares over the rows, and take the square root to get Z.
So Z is 0.571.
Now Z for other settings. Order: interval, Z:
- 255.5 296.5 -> 0.569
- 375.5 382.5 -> 0.597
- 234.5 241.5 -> 0.566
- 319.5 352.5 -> 0.576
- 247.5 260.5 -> 0.570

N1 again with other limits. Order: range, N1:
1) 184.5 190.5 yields -0.12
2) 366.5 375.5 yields -0.28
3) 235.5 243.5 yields -0.09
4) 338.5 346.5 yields -0.16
